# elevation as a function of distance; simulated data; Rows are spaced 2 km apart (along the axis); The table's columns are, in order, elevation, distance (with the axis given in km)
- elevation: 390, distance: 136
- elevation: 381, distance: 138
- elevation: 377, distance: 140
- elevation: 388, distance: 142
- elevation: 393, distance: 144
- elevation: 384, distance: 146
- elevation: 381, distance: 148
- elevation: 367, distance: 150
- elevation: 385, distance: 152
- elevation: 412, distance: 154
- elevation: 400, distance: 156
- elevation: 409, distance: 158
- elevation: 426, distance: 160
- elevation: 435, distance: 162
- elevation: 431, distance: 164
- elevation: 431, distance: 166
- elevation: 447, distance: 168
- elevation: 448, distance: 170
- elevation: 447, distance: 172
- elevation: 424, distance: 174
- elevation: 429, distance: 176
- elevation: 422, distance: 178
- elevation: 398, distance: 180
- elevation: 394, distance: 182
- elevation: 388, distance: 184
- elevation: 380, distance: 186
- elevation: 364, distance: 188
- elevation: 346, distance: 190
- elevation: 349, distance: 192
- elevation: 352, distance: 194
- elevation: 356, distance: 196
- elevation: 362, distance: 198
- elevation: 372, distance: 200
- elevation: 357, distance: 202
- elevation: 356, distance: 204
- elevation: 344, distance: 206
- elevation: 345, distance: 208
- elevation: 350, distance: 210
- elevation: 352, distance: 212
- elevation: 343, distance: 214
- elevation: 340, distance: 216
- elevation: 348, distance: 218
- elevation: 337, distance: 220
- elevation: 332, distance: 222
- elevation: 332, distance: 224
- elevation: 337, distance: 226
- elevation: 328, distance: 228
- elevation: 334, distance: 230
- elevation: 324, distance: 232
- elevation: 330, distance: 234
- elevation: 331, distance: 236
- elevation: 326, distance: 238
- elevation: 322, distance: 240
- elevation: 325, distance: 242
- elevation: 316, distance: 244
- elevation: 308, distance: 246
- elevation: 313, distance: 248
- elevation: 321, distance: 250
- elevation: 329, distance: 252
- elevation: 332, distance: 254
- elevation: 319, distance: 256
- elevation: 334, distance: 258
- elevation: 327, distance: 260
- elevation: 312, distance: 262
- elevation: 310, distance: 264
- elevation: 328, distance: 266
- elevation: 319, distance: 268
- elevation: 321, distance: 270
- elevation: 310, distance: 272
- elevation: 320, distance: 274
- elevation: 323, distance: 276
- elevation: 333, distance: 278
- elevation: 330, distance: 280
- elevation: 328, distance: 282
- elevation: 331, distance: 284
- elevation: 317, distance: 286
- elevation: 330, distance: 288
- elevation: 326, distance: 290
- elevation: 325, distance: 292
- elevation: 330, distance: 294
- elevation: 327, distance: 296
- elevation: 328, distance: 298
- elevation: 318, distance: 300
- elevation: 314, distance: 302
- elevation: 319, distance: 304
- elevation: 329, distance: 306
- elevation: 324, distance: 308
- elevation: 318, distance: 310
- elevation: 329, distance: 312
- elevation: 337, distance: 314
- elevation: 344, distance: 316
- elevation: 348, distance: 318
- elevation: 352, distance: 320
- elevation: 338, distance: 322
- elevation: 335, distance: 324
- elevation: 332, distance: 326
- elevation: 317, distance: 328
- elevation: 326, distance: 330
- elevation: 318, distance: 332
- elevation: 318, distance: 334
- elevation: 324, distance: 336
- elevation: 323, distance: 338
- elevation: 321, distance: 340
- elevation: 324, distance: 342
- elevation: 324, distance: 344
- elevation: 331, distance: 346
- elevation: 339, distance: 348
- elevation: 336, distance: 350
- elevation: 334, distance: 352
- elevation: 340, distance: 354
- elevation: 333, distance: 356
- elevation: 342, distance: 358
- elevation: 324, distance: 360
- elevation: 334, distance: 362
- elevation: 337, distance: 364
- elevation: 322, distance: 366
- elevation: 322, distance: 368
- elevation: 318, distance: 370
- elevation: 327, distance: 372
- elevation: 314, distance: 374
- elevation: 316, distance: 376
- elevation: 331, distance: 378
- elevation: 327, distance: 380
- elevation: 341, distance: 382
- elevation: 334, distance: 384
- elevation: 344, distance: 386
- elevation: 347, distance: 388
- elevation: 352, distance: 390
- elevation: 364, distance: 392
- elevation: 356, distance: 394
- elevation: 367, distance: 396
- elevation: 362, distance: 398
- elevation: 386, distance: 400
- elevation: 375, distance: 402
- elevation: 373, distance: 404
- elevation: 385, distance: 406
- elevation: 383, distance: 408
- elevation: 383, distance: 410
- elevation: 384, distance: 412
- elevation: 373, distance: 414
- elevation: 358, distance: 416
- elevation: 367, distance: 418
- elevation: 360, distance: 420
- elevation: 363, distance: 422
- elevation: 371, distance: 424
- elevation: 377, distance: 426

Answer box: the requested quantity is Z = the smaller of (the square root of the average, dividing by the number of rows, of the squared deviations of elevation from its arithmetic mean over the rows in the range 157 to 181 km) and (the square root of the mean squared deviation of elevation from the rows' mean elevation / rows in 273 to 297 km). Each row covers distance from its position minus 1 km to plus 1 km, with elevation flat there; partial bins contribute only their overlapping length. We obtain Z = 5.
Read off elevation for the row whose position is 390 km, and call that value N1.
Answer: 352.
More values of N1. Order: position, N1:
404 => 373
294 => 330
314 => 337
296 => 327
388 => 347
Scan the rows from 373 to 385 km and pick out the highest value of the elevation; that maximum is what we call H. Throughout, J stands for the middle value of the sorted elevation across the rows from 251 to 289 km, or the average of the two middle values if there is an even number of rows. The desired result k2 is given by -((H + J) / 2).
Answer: -334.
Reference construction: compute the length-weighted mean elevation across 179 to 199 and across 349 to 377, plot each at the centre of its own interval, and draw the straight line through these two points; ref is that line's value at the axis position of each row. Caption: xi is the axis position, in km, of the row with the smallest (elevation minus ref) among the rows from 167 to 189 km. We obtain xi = 188 km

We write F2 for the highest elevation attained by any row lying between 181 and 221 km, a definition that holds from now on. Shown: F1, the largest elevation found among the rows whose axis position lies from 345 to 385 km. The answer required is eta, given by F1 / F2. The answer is 0.87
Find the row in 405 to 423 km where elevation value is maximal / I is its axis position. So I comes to 406 km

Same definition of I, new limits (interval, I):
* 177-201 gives 178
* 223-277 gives 226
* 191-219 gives 200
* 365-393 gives 392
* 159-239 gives 170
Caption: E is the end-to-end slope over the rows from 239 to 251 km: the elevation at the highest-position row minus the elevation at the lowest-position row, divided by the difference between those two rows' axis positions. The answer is -0.10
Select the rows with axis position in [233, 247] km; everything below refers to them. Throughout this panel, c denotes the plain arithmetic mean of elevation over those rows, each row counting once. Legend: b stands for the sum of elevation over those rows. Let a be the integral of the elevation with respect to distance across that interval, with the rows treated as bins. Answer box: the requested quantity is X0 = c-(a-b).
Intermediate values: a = 4516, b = 2258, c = 323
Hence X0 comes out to -1935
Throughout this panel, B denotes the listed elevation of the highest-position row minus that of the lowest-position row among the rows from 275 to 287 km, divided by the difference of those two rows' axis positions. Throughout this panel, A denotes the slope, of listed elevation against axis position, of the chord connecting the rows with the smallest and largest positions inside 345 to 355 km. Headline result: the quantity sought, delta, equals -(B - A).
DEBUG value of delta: 2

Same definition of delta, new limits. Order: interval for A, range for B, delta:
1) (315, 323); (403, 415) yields -1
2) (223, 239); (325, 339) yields 0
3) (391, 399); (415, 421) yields -1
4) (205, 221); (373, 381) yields -3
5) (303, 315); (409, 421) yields 4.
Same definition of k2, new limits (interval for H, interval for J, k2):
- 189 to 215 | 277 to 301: -350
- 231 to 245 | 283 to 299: -329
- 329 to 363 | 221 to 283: -334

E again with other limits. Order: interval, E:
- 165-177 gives -0.20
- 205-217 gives -0.40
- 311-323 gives 0.90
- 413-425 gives -0.20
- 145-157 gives 1.60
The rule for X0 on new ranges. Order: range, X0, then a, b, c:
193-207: -2142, 4998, 2499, 357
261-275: -1903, 4440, 2220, 317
